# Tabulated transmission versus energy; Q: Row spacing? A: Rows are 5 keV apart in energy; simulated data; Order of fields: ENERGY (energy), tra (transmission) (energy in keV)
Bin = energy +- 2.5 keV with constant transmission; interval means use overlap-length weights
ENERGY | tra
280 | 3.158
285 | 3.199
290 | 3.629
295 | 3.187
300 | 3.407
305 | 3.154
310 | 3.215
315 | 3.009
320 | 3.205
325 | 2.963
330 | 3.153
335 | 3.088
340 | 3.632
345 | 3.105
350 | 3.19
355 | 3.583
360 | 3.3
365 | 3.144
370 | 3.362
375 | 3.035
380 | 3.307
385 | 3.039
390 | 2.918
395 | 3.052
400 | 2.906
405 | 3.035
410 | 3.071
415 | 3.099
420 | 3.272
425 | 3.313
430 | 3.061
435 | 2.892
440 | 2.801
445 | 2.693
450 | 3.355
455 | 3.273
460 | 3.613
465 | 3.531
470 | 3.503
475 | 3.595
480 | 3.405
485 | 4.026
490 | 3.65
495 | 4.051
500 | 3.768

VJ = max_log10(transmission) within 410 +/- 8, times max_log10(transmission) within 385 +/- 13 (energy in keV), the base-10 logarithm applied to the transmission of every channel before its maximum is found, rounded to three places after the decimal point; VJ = 0.255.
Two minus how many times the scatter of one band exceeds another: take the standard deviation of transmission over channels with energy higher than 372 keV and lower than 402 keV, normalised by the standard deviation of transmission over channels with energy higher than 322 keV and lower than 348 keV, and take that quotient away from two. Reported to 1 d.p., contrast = 1.4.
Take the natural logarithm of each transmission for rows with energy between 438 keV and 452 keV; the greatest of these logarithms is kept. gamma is 1.21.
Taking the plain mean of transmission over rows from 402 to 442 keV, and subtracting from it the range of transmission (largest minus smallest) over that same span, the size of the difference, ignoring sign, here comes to 2.56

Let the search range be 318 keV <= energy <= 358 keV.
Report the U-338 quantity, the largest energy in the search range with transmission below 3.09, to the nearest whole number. 335 keV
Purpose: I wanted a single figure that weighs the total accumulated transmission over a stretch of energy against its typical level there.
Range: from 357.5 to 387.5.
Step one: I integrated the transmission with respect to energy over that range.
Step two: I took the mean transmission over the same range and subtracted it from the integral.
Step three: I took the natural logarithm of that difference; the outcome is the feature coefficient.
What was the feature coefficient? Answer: 4.53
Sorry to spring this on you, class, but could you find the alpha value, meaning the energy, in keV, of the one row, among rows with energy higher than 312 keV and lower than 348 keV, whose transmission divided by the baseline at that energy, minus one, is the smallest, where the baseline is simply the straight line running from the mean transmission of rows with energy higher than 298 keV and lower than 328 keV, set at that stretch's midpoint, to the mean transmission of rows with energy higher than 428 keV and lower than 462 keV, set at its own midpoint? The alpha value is 325 keV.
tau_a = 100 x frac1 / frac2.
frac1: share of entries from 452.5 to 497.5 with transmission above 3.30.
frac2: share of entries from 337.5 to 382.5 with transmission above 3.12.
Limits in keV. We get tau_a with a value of 114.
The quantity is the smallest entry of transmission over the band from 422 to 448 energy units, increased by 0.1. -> 2.79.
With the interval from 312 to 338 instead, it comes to 3.06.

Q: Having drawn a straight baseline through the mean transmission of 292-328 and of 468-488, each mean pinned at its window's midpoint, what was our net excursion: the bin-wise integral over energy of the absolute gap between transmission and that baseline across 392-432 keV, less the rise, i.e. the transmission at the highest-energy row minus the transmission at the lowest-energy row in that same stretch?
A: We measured 14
